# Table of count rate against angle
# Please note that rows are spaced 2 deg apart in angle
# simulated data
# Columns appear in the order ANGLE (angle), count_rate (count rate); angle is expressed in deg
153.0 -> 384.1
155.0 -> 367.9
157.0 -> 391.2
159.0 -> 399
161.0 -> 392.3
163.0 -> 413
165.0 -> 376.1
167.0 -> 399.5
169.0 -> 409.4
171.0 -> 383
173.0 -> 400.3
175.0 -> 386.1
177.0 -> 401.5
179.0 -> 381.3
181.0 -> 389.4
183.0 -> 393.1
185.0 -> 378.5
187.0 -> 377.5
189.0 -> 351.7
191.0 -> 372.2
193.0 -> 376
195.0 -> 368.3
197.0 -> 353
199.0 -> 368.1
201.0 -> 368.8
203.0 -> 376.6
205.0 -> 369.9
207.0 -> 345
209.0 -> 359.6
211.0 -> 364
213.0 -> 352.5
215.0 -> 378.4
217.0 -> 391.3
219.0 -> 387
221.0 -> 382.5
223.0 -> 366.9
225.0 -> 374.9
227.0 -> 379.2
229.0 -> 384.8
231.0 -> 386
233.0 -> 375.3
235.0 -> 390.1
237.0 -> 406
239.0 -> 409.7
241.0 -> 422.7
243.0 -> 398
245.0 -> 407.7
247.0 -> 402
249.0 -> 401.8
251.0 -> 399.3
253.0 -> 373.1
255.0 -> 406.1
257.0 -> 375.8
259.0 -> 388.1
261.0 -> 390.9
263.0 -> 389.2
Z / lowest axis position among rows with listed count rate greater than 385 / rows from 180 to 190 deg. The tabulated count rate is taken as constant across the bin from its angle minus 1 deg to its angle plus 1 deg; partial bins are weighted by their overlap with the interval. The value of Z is 181.0 deg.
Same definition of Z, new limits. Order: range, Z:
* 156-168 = 157.0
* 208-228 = 217.0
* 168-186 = 169.0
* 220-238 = 231.0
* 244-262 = 245.0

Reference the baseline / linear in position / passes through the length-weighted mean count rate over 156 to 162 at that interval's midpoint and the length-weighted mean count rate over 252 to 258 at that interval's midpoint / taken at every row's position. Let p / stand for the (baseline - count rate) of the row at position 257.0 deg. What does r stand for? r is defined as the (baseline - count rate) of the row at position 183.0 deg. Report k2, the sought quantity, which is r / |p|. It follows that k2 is -0.14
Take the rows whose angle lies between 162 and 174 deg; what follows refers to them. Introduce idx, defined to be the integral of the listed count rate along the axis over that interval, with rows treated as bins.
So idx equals 4763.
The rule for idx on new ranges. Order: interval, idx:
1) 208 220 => 4466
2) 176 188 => 4643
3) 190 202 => 4413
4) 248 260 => 4688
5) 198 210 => 4376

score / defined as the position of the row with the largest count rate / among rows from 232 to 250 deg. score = 241.0 deg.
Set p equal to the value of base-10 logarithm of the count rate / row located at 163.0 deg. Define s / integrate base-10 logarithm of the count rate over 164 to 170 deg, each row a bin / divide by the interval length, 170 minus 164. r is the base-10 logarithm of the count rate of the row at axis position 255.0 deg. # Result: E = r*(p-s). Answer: 0.051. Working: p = 2.616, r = 2.61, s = 2.596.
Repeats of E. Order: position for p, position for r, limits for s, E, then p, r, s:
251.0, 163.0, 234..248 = -0.016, 2.601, 2.62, 2.608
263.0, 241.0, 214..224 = 0.024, 2.590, 2.63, 2.581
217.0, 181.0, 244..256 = -0.020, 2.593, 2.59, 2.600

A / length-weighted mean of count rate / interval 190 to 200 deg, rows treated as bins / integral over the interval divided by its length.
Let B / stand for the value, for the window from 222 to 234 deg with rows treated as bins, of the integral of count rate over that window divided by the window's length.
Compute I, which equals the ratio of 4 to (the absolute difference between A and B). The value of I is 0.39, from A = 368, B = 378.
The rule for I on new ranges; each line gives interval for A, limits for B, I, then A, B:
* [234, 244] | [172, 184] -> 0.30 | 405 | 392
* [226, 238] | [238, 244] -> 0.17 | 387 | 410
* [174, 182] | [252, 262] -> 1.44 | 390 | 387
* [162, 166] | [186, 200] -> 0.14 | 395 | 367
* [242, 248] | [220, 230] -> 0.16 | 403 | 378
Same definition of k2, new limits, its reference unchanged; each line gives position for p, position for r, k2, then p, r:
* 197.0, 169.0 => -0.43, 38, -16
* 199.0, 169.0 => -0.73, 22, -16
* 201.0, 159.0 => -0.23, 21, -5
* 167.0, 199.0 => 3.65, -6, 22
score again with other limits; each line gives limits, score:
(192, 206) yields 203.0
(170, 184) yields 177.0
